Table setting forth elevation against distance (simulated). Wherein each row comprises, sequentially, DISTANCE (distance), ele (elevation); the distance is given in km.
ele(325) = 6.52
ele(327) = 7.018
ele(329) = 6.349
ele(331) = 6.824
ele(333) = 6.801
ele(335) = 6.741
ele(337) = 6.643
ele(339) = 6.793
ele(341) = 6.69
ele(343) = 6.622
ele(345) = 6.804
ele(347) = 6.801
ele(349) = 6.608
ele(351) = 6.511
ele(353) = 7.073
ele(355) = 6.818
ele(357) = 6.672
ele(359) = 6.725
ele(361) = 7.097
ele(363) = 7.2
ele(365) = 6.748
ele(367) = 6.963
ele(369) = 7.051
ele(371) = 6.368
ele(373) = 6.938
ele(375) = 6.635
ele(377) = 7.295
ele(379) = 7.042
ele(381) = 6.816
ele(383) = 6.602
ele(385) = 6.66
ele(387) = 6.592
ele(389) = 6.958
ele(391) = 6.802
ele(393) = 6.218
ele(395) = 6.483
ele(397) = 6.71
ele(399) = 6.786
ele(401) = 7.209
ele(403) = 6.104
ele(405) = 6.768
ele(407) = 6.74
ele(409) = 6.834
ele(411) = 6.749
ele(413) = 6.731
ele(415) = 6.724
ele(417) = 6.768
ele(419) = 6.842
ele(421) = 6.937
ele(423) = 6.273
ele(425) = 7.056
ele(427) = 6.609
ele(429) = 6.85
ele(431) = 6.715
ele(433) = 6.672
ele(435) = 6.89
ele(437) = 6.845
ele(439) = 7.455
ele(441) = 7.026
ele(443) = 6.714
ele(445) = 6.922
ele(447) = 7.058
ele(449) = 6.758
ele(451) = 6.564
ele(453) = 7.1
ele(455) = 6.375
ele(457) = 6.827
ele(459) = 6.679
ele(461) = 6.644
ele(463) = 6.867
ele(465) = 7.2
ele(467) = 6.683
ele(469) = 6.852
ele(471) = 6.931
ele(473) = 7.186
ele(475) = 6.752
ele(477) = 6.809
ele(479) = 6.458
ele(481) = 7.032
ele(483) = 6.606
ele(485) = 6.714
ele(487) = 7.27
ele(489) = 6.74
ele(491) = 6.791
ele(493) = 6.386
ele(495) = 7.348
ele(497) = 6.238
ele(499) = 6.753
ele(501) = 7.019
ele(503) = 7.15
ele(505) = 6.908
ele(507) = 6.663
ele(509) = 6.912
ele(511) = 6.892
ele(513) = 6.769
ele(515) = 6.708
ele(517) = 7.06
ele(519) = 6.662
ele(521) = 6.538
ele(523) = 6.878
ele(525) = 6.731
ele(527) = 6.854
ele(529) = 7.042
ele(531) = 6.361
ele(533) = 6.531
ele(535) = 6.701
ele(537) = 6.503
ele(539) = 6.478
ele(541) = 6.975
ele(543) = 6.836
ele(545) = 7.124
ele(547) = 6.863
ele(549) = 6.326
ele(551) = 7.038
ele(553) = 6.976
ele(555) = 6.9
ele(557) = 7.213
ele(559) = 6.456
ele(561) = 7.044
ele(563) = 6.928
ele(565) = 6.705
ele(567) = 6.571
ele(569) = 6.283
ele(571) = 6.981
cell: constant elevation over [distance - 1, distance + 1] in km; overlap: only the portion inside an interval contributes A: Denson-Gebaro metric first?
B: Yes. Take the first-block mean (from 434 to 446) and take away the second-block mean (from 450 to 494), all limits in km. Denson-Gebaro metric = 0.18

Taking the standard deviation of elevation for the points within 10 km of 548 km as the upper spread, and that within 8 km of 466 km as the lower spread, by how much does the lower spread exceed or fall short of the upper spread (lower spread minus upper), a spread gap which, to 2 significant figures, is -0.057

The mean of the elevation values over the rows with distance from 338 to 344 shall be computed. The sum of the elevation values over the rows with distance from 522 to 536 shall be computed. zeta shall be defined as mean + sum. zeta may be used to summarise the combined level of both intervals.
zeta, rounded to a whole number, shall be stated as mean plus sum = 54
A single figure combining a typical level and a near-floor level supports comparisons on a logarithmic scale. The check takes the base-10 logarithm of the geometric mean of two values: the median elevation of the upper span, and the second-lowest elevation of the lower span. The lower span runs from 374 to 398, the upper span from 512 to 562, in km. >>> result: 0.823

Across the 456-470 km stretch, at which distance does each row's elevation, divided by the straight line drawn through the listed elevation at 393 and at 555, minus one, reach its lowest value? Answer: 461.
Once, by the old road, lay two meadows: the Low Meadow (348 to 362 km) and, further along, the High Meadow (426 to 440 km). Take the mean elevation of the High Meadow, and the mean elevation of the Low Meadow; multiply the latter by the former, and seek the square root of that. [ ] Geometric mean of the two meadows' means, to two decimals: 6.82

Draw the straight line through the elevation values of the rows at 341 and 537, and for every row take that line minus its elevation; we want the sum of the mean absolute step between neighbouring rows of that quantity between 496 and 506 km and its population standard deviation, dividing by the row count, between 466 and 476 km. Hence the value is 0.46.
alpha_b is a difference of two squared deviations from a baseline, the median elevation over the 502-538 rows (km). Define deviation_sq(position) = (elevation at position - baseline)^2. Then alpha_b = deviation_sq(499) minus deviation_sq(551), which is -0.083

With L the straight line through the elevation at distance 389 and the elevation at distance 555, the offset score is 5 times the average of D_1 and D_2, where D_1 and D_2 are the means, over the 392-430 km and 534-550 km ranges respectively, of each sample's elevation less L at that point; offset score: -1.1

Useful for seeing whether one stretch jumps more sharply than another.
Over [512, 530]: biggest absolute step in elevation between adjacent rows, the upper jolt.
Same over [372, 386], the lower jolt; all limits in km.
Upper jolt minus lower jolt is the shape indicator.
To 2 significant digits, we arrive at -0.26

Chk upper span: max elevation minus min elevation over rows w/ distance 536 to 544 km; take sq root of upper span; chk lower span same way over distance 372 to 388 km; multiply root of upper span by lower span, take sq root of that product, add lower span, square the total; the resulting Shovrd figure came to 2.0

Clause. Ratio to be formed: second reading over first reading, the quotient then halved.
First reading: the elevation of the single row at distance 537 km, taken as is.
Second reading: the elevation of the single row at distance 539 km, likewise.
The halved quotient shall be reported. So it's 0.498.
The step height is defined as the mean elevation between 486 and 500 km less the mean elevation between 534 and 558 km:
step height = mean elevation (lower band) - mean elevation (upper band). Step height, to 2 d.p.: -0.04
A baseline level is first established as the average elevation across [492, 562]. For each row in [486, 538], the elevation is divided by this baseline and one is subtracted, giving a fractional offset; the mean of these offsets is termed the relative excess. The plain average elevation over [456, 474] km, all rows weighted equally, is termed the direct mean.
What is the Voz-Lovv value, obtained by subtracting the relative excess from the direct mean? 6.88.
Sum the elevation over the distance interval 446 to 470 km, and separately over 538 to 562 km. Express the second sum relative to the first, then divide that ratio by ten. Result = 0.101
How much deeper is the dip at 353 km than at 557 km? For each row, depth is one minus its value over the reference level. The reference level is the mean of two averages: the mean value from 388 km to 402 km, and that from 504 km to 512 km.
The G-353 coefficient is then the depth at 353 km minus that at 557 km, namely 0.021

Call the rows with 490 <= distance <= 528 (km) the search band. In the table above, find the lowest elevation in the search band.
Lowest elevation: 6.238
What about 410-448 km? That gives 6.273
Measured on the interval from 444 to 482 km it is 6.375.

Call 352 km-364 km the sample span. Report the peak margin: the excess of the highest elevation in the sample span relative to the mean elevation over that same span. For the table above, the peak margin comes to 0.27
